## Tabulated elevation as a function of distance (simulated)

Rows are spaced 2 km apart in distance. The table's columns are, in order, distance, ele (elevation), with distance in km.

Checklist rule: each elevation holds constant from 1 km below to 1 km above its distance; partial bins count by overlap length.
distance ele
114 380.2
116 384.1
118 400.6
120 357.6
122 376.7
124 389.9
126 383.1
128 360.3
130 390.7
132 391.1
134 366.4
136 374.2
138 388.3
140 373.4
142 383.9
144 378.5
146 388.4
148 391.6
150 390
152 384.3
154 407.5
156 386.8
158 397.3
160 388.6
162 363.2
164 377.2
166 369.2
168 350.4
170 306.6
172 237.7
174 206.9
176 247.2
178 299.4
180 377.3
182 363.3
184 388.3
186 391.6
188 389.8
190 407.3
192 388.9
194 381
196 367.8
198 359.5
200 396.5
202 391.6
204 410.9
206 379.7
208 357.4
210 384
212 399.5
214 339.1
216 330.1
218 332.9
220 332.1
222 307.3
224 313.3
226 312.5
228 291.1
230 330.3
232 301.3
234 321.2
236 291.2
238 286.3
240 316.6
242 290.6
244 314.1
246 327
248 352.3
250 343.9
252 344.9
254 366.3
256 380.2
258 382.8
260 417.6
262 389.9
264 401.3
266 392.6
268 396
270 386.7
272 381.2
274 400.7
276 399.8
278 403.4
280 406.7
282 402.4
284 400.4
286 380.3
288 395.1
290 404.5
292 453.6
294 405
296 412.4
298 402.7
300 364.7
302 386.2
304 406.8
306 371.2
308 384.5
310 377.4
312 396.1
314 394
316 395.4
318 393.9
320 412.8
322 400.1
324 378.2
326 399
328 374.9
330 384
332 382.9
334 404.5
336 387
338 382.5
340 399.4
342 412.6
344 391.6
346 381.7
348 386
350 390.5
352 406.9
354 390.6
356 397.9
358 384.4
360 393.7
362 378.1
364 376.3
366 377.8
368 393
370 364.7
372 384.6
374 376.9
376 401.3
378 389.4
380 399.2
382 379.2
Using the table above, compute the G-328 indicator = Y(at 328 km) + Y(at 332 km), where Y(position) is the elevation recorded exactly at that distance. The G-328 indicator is 757.8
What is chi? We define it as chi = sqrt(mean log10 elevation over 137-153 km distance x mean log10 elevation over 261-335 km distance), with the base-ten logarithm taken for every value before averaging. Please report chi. 2.59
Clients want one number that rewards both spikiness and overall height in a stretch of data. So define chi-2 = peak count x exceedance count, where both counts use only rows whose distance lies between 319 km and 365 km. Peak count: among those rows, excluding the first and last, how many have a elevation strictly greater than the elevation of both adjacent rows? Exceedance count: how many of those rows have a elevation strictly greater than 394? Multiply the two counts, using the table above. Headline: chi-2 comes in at 56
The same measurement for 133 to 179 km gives 12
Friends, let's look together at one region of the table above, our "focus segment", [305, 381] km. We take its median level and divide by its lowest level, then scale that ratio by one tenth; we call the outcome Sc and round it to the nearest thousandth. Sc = 0.107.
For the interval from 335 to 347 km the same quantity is 0.102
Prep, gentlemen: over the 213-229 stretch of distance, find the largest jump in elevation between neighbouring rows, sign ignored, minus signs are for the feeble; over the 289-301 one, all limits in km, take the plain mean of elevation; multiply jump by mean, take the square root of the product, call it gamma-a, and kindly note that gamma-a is 100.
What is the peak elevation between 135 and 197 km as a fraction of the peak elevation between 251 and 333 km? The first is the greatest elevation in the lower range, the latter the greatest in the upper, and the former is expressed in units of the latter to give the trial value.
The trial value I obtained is 0.90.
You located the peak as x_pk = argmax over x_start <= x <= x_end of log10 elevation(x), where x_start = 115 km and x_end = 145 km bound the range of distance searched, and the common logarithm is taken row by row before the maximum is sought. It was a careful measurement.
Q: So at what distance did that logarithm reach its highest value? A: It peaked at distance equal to 118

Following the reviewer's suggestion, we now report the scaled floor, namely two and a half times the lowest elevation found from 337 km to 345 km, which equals 956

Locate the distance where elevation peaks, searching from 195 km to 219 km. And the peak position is 204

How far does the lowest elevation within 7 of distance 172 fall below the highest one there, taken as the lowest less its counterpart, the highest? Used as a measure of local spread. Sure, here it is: -162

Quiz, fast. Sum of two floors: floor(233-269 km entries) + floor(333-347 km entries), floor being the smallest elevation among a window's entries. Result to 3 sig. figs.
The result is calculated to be 668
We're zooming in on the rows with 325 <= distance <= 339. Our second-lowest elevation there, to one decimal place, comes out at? 382.5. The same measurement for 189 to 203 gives 367.8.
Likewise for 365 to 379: 376.9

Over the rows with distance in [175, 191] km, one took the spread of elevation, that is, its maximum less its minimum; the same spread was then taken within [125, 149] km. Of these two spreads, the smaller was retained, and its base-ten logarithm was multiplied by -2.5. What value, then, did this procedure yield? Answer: -3.74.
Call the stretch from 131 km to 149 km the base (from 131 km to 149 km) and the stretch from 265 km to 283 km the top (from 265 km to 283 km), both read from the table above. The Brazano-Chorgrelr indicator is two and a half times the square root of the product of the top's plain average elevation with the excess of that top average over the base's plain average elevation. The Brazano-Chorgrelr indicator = 192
